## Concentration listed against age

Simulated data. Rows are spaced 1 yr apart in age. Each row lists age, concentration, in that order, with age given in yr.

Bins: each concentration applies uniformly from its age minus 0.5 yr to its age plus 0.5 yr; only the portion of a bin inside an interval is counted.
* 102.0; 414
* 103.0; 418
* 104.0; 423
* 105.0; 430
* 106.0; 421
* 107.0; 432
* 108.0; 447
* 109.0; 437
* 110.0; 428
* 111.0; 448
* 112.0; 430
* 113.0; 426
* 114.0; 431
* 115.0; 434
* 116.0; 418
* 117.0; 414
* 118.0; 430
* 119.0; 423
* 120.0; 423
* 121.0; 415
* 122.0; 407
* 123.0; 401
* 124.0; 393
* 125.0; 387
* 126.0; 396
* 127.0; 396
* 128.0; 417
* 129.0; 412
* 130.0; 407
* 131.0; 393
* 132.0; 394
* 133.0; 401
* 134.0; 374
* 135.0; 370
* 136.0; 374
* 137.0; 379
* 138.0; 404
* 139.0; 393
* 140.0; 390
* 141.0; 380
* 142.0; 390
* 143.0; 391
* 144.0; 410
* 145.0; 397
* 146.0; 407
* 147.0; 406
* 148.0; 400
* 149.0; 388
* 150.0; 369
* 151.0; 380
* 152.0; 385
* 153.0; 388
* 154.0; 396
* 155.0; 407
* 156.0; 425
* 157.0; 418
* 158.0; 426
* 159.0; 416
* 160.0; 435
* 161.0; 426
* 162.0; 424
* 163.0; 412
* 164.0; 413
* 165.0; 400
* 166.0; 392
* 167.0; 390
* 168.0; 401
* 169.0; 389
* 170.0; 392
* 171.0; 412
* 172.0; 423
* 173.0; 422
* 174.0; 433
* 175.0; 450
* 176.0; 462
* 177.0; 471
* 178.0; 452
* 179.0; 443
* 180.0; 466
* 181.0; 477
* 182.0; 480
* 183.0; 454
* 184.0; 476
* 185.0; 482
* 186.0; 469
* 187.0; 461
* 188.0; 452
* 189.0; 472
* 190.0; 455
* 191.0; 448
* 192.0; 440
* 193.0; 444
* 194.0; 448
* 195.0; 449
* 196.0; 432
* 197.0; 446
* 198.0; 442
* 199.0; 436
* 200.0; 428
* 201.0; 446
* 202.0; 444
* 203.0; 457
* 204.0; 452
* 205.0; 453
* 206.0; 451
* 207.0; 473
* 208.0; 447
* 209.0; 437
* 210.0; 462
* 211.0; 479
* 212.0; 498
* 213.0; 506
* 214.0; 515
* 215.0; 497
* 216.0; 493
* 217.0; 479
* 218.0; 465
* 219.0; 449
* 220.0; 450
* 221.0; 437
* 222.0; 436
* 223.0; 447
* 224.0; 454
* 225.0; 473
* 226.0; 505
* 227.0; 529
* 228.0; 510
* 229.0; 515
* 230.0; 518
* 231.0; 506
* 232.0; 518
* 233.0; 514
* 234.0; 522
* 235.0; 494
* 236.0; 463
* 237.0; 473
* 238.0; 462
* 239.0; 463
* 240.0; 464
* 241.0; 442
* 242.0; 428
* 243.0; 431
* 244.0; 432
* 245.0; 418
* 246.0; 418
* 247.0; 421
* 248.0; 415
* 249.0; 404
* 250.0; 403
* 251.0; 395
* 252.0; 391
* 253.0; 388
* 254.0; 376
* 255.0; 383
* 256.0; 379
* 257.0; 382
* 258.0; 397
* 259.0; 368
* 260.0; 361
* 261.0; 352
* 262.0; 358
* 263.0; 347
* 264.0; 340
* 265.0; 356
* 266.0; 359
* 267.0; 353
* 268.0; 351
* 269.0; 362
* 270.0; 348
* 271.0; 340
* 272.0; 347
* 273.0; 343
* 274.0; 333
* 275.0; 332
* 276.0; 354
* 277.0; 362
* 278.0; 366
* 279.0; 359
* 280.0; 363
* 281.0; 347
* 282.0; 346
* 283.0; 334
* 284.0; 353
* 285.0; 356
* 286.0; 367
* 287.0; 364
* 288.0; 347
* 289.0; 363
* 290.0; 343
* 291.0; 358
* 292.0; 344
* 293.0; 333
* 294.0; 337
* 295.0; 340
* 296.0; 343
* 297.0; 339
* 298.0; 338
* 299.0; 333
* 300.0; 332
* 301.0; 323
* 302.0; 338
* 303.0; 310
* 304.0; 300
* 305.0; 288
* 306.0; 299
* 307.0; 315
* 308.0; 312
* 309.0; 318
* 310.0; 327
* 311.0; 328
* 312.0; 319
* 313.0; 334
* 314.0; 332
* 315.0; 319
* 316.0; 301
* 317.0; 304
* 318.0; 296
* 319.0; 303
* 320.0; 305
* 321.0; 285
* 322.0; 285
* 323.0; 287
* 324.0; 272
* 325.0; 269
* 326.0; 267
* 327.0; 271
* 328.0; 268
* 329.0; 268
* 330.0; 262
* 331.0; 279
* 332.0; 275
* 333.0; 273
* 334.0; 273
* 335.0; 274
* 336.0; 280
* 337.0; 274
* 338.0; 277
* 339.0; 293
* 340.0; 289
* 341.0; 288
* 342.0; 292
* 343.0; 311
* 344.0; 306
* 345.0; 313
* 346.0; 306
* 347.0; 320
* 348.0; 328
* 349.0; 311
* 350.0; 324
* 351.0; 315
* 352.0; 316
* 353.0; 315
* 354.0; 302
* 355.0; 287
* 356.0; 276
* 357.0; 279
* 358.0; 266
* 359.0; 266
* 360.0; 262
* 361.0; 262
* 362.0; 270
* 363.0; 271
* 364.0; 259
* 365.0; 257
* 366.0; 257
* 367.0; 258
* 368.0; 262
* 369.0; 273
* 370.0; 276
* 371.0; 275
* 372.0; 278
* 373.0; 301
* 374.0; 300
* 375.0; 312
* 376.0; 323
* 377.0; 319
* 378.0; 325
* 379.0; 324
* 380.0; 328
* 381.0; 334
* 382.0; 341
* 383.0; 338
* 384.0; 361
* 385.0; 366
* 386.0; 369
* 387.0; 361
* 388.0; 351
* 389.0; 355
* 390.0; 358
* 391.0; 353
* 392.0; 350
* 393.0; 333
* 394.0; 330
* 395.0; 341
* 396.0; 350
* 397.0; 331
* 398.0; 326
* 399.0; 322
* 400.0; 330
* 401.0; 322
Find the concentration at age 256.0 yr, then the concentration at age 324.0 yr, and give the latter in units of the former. 0.72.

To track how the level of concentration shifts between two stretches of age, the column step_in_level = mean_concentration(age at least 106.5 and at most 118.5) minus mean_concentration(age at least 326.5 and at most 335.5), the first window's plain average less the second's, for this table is 160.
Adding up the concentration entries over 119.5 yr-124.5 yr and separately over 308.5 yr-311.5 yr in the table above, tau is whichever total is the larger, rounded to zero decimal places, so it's 2039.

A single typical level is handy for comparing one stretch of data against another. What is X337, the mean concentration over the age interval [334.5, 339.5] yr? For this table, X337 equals 280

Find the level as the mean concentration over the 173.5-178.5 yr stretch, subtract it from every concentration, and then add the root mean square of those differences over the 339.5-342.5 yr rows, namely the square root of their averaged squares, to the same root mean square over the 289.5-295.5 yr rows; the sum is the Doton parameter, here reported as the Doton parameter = 275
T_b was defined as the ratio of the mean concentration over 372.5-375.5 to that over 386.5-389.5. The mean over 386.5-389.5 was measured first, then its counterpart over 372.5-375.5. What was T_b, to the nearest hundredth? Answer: 0.86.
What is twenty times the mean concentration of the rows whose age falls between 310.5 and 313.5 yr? 6540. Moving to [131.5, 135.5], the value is 7695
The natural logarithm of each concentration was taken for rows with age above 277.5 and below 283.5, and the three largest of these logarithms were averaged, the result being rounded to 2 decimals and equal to 5.89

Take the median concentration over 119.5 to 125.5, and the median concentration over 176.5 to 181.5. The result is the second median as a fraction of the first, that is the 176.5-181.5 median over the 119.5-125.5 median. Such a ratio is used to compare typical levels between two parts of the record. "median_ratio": 1.2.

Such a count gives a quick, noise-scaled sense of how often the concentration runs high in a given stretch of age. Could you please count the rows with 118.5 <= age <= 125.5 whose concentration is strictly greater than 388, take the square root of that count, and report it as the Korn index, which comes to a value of 2.4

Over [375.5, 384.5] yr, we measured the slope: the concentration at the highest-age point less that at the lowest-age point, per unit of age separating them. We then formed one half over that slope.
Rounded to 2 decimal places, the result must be 0.11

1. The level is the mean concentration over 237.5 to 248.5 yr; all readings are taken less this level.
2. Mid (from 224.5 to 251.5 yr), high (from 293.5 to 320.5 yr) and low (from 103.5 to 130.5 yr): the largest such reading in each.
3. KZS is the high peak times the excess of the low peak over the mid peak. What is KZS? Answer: 7518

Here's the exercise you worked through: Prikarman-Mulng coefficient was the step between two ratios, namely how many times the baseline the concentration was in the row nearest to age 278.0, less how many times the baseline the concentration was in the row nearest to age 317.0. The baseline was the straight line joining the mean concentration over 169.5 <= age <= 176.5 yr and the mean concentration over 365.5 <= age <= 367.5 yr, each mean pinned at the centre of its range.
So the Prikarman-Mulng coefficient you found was 0.082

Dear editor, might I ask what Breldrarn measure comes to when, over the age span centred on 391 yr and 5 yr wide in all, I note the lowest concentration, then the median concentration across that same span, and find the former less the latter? -20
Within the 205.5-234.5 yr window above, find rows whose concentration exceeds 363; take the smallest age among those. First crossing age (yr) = 206.0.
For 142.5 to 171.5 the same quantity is 143.0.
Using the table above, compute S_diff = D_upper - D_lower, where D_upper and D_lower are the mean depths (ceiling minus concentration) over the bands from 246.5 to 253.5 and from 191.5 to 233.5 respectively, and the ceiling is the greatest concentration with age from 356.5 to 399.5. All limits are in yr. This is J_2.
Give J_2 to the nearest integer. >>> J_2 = 66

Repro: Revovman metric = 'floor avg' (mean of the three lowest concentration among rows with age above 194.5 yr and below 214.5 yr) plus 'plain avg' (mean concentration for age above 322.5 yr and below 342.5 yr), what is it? 709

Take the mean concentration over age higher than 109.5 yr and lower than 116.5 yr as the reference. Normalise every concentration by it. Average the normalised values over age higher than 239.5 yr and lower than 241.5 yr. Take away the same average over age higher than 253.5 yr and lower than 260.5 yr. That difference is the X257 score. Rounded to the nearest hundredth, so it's 0.17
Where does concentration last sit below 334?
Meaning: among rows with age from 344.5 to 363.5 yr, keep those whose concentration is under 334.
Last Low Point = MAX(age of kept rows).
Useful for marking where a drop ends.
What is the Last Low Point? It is 363.0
